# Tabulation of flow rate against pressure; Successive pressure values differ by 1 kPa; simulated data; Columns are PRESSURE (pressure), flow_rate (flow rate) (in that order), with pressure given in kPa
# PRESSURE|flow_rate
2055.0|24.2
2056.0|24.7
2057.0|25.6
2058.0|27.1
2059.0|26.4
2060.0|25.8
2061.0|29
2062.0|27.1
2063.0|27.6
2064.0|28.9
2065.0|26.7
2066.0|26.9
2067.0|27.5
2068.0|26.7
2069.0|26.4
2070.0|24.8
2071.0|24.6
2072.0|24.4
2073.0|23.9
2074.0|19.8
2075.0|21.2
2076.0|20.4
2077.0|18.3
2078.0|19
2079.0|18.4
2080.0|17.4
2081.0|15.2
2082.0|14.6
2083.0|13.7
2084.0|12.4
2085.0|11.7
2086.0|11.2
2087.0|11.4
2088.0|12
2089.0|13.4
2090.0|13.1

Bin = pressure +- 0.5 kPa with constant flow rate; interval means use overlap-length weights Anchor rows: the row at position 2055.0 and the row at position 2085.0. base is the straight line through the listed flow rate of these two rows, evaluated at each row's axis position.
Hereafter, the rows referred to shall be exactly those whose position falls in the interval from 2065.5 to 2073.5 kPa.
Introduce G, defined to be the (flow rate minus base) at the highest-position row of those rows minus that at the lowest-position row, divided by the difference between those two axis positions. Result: 0.0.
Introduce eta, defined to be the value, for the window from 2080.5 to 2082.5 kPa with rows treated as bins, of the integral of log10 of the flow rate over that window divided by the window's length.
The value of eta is 1.17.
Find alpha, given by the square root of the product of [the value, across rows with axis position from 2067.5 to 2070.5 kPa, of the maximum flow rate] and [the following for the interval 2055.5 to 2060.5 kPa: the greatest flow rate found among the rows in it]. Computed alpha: 27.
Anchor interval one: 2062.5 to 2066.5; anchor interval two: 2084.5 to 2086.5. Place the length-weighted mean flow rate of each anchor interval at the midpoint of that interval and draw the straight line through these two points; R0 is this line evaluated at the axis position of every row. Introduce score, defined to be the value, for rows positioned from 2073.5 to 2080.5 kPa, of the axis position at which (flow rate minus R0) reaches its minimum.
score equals 2074.0 kPa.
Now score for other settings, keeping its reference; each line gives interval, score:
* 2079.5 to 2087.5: 2084.0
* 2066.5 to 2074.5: 2074.0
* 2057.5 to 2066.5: 2058.0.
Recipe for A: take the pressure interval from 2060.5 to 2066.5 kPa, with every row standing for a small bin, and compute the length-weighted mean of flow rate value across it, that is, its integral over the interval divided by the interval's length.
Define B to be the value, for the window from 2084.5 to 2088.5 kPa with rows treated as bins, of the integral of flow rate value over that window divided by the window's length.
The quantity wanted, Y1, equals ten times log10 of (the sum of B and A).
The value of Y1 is 15.9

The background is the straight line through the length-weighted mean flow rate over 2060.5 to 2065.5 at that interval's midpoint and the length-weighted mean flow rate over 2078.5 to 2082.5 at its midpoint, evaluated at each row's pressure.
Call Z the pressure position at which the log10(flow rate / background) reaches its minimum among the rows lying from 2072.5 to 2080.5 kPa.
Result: 2074.0 kPa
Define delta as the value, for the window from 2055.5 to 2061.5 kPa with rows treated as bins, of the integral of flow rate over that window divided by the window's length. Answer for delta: 26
